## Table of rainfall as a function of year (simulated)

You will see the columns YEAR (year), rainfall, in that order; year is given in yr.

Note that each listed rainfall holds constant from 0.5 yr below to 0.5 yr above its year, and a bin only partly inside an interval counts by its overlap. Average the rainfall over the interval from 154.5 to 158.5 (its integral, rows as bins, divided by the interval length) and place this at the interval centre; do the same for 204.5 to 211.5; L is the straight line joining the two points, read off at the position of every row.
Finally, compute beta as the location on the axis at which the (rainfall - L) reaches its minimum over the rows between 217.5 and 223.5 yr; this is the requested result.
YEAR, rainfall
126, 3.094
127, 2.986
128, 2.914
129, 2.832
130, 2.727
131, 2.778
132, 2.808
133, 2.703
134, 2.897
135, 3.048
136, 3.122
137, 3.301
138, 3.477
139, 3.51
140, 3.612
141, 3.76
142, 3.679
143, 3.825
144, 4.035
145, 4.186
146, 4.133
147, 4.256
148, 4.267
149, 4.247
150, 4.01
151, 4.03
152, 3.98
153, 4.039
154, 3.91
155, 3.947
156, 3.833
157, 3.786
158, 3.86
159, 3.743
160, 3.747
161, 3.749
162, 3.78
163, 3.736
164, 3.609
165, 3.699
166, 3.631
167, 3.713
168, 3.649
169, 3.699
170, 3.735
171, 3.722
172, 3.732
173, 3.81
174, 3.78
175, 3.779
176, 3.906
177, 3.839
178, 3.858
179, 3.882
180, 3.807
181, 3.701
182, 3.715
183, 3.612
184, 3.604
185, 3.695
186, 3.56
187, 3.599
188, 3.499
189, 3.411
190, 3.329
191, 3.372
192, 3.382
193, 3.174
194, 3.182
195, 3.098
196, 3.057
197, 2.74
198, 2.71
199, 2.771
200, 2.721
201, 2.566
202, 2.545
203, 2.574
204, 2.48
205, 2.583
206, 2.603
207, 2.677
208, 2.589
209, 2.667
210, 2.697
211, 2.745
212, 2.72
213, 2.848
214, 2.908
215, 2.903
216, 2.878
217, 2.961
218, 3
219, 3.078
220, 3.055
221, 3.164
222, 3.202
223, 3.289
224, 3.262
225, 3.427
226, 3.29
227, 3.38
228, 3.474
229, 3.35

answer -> 218 yr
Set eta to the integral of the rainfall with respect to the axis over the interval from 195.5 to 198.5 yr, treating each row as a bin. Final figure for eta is 8.5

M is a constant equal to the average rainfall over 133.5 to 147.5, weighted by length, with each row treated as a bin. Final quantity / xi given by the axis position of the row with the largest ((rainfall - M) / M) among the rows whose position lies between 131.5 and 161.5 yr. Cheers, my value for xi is 148 yr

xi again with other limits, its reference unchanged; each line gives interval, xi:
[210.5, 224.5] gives 223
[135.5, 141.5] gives 141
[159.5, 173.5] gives 173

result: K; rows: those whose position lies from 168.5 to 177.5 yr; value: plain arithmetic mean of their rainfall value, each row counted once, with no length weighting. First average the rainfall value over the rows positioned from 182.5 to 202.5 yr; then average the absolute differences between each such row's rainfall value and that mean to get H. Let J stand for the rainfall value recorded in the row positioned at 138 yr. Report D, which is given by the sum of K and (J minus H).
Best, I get 6.9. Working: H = 0.33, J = 3.477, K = 3.78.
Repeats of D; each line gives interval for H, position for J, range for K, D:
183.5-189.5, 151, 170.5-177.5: 7.8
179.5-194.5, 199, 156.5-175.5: 6.3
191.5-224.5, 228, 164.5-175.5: 7.0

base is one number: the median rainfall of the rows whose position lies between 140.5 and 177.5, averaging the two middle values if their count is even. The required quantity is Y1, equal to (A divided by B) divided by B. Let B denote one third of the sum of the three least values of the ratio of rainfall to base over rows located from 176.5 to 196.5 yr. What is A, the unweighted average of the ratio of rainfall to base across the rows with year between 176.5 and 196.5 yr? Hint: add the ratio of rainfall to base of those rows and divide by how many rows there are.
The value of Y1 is 1.38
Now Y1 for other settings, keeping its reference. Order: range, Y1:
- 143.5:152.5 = 0.97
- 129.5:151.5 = 1.80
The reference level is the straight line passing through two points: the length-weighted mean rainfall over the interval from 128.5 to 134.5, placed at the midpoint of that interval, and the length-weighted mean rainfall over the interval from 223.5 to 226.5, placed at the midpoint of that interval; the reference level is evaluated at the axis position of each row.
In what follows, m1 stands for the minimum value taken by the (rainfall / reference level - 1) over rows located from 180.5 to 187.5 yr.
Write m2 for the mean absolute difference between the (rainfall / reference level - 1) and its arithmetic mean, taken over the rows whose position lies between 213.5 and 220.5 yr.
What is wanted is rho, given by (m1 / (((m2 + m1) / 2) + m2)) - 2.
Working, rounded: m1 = 0.1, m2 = 0.017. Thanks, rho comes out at -0.5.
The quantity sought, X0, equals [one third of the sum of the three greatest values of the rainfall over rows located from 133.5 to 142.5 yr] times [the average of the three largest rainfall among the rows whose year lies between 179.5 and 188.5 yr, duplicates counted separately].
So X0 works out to 14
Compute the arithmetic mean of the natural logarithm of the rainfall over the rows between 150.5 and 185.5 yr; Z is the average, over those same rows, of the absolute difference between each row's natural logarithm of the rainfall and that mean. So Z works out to 0.023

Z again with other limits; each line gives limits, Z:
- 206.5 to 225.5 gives 0.067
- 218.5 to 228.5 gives 0.034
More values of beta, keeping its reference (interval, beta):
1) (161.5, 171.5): 164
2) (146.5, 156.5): 156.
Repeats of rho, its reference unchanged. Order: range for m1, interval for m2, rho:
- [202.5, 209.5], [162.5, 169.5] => 0.4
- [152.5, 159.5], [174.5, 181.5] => -0.3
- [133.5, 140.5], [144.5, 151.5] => -1.5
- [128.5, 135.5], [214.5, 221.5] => -4.3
